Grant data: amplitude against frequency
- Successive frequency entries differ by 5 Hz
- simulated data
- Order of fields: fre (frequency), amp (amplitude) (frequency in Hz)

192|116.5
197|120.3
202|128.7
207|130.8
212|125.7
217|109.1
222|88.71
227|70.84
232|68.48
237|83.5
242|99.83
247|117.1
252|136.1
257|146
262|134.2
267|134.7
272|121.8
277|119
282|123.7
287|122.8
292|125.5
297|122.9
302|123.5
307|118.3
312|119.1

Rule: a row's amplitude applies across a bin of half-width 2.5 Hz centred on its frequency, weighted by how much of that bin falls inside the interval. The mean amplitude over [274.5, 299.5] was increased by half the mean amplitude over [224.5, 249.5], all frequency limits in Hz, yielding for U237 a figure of 167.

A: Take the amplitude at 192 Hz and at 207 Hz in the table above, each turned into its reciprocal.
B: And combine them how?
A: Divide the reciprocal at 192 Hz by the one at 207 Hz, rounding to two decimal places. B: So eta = 1.12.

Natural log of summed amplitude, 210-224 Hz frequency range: 5.78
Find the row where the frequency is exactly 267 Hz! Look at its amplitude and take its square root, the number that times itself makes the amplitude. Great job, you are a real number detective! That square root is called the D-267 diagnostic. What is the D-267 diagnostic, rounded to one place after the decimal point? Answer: 11.6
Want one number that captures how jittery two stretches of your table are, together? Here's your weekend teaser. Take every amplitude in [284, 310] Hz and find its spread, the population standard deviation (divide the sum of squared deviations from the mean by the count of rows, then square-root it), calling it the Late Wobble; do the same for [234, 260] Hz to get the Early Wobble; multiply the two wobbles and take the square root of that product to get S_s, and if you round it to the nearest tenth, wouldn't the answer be 7.4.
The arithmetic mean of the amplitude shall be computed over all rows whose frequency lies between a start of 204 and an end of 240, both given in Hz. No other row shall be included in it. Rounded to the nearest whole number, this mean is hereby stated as 97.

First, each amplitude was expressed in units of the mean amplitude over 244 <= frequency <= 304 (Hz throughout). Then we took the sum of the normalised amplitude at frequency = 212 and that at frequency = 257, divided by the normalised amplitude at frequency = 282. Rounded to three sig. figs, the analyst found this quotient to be 2.20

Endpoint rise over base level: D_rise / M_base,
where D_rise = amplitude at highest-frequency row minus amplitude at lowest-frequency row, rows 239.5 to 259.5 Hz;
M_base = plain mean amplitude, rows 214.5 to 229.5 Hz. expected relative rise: 0.52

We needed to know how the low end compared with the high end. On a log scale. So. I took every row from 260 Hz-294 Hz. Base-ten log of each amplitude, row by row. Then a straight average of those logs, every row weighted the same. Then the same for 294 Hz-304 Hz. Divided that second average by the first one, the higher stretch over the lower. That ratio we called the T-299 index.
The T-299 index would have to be 1.00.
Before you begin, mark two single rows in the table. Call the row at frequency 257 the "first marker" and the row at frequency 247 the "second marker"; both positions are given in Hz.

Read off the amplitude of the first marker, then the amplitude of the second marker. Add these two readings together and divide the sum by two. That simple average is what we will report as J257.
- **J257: 132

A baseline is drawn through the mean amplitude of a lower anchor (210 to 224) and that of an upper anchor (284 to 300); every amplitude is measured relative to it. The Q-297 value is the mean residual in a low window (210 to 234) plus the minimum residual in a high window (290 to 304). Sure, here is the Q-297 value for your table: -19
